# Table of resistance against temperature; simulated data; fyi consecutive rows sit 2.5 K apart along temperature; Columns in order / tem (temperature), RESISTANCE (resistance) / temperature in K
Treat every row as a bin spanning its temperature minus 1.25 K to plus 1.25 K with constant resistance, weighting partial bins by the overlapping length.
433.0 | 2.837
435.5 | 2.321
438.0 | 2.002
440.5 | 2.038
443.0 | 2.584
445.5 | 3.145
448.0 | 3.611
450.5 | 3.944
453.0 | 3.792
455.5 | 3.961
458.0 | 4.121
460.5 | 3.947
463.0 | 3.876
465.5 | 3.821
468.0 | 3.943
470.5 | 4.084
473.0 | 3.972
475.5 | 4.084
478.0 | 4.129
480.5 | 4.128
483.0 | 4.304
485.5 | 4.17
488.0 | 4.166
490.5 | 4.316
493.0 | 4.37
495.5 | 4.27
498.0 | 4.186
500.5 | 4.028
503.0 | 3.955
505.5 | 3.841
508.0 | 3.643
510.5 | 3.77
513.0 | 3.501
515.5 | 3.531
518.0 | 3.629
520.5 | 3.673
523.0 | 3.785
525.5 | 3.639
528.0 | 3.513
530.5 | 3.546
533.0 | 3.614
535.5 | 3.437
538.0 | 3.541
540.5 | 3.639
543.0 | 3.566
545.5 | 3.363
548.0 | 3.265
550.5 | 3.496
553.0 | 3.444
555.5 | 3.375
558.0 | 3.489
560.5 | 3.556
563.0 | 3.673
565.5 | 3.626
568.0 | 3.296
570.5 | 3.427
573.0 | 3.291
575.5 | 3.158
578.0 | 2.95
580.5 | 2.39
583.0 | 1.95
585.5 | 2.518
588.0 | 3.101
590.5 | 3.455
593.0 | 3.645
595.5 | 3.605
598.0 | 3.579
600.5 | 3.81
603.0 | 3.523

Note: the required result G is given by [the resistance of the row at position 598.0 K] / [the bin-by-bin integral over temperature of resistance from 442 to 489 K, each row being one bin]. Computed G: 0.020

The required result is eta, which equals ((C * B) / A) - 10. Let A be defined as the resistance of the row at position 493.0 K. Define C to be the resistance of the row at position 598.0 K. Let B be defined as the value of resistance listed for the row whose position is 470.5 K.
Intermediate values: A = 4.37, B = 4.084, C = 3.579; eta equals -6.7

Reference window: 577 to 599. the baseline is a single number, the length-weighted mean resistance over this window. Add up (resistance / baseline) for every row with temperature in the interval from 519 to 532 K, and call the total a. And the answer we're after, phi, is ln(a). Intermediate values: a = 6.0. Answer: 1.80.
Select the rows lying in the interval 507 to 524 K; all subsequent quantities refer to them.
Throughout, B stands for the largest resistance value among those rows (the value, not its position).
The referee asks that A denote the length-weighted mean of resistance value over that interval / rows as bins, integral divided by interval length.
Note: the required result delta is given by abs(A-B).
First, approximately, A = 3.65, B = 3.785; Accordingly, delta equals 0.14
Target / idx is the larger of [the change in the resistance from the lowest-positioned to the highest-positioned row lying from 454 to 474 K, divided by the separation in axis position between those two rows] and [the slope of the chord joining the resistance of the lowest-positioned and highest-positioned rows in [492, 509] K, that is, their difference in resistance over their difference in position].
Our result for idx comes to 0.001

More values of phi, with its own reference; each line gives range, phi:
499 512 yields 1.85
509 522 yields 1.79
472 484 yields 1.92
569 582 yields 1.62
